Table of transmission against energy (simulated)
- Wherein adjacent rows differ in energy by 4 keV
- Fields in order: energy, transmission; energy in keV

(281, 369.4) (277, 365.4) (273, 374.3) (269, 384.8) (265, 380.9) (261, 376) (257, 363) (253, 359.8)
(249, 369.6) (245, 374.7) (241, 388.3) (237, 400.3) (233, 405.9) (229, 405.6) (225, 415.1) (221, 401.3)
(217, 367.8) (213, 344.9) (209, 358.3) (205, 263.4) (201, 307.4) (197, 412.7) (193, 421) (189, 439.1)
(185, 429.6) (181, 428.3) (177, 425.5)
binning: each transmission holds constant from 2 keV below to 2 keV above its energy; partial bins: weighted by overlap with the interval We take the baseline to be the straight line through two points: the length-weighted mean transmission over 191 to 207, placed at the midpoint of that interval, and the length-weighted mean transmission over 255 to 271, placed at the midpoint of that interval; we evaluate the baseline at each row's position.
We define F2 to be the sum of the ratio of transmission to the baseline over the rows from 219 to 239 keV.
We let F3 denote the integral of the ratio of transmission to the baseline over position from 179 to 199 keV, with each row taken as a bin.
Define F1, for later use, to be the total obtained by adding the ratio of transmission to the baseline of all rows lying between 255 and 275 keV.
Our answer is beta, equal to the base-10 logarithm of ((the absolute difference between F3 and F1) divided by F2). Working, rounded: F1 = 4.98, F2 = 5.59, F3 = 24.5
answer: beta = 0.54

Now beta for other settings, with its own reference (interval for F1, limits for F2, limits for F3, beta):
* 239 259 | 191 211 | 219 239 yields 0.54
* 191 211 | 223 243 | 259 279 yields 0.43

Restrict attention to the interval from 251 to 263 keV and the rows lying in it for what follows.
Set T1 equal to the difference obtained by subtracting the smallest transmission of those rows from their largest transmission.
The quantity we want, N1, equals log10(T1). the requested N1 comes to 1.21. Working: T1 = 16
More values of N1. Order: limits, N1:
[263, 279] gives 1.29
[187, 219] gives 2.24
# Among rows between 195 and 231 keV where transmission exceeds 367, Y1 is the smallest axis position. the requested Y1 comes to 197 keV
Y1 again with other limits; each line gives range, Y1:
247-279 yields 249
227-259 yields 229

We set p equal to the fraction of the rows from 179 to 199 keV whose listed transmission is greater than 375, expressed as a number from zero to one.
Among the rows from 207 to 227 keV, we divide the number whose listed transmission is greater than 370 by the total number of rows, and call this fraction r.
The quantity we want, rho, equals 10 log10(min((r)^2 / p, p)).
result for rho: -8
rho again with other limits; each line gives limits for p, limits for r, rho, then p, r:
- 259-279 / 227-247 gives -2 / 0.6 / 1.00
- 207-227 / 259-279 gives -4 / 0.4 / 0.80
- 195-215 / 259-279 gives -7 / 0.2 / 0.80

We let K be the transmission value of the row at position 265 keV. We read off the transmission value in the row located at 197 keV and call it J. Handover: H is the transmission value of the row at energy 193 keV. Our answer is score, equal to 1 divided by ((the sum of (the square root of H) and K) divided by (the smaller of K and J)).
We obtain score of 0.949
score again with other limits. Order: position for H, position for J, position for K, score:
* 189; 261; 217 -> 0.946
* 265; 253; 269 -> 0.890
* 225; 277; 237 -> 0.869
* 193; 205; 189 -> 0.573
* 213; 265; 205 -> 0.934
